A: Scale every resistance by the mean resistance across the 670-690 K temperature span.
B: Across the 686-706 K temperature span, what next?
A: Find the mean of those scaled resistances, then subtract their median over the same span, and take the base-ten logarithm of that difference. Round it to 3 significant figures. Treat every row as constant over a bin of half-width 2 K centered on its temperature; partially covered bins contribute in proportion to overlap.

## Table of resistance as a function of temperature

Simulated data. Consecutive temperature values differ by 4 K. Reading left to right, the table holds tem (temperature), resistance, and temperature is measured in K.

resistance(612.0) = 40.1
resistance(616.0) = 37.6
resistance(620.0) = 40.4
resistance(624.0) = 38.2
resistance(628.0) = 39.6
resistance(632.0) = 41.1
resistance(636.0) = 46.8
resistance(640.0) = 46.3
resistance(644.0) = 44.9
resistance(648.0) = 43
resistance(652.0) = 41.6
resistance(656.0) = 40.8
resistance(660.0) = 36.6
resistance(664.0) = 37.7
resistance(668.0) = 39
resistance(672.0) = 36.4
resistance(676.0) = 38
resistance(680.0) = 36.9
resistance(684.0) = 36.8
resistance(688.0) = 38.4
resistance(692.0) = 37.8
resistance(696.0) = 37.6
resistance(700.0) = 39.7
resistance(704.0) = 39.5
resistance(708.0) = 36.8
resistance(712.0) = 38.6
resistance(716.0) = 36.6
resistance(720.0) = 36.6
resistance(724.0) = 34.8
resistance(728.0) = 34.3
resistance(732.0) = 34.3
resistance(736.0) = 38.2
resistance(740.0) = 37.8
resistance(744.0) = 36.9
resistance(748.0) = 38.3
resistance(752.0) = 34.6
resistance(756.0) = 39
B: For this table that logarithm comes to -2.27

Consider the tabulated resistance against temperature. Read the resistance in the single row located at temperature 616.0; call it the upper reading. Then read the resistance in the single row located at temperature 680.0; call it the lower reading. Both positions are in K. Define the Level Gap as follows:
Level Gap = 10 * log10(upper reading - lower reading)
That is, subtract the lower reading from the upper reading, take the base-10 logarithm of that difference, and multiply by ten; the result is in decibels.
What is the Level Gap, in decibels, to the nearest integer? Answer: -2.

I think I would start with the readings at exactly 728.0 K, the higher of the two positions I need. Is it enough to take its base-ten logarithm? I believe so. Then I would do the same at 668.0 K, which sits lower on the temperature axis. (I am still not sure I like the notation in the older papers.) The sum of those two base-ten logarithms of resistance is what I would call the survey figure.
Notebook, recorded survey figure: 3.13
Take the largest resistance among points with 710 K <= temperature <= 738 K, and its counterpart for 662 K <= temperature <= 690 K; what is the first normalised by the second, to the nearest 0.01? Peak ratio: 0.99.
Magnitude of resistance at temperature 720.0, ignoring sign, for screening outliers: 36.6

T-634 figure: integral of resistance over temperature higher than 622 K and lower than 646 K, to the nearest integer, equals 1028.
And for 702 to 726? 892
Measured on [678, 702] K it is 909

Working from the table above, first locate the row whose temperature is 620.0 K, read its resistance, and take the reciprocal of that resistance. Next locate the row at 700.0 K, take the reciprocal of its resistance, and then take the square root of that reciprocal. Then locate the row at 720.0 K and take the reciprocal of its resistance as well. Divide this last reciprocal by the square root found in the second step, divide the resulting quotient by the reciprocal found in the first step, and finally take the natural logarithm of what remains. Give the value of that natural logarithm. 1.94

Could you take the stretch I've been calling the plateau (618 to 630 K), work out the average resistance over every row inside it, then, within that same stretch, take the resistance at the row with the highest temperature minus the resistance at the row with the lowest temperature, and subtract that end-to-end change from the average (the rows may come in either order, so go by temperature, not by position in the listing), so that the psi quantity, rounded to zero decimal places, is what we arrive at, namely 40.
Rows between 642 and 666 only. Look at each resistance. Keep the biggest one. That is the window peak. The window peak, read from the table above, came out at 44.9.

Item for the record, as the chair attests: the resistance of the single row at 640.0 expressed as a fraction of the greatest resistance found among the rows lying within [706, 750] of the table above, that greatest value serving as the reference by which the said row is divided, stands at 1.20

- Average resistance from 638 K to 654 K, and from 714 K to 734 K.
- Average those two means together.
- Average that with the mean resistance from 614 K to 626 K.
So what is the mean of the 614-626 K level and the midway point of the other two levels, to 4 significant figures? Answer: 39.18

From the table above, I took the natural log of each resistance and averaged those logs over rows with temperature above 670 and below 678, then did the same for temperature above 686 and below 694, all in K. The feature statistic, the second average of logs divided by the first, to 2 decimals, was 1.01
